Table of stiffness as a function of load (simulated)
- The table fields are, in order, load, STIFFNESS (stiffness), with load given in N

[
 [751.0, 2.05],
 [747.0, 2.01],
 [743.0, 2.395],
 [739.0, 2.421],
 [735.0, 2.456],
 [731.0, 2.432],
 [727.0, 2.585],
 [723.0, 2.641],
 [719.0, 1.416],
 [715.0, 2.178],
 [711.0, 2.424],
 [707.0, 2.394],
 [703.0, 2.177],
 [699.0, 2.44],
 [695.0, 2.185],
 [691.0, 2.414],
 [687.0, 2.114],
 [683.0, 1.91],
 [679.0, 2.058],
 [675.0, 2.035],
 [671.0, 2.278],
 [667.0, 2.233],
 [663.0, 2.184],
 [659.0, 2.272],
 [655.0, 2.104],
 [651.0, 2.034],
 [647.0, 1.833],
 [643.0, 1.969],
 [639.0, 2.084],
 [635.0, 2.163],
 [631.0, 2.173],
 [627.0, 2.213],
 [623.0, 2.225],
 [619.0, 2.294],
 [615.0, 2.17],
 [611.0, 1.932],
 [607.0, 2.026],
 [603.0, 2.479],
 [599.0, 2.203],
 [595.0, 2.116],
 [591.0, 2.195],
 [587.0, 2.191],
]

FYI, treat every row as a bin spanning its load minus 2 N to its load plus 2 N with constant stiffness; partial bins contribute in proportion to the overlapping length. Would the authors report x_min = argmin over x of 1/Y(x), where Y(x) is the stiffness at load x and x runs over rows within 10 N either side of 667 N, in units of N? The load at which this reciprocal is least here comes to 671.0 N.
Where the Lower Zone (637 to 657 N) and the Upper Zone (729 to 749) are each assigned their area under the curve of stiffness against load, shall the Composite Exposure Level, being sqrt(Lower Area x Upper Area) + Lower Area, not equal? 83.4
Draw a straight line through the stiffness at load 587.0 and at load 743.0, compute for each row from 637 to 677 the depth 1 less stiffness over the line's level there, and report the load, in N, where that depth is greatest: 647.0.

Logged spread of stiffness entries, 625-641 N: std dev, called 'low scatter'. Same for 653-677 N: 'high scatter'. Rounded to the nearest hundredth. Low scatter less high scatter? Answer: -0.04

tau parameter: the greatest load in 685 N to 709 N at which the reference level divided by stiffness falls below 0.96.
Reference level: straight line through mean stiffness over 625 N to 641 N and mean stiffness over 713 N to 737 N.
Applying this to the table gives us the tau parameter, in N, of 707.0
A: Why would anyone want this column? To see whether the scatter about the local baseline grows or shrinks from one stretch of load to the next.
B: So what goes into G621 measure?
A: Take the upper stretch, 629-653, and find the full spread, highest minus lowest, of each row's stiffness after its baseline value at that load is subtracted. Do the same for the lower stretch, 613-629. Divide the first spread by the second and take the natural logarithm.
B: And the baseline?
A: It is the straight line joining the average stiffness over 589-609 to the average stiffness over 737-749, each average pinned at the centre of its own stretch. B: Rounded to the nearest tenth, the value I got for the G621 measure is 1.0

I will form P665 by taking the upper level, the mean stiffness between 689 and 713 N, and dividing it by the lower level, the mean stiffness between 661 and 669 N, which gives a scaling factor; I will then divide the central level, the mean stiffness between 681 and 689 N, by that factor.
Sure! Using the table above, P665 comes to 1.90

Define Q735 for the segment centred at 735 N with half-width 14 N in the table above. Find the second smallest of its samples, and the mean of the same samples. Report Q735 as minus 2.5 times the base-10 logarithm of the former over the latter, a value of 0.01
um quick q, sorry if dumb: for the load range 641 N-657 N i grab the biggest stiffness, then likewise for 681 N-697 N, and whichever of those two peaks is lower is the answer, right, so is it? 2.10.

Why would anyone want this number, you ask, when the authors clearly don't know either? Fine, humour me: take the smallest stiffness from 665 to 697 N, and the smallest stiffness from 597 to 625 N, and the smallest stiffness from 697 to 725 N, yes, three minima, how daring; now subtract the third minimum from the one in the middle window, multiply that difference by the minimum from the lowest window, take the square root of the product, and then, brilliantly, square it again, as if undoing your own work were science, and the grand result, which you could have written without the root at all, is 1.0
